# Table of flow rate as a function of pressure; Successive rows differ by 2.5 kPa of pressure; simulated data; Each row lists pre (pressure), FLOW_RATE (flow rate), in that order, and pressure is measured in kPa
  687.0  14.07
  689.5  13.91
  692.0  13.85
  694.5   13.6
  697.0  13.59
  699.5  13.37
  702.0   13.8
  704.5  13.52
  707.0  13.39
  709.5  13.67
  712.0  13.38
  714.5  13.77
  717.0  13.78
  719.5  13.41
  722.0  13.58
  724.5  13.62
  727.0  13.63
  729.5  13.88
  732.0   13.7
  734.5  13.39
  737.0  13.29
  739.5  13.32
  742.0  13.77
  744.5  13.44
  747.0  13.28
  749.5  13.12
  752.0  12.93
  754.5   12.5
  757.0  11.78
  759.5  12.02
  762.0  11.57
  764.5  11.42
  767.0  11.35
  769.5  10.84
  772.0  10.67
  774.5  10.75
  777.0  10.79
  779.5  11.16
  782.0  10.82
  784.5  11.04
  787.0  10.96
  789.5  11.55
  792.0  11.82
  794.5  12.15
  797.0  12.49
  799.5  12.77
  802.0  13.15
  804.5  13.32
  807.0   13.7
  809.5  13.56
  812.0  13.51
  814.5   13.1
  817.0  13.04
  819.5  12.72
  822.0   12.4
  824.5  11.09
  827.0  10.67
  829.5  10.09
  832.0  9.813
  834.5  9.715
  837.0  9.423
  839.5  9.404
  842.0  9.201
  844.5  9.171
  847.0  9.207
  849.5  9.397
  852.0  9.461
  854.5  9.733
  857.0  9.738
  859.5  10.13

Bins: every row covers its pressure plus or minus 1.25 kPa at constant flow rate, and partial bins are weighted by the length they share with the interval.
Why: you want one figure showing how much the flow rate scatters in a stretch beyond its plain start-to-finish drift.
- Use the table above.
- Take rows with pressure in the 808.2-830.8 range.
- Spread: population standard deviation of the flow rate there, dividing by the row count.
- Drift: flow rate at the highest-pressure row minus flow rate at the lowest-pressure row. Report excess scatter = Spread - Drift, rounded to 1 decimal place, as 4.7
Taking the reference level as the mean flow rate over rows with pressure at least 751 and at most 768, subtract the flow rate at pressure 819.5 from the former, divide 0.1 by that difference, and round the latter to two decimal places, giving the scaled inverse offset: -0.13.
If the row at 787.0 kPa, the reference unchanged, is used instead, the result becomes 0.10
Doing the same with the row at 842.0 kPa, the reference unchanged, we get 0.04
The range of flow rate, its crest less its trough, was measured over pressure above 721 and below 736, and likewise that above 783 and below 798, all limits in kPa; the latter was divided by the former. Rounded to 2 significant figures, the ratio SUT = 3.1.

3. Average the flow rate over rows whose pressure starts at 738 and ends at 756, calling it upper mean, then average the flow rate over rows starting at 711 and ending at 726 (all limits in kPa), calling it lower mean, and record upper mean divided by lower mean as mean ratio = 0.97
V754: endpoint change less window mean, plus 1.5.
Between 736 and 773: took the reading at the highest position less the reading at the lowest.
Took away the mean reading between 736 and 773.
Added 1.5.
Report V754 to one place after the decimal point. -13.5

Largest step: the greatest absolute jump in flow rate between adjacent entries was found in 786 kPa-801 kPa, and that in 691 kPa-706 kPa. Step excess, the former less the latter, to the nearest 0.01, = 0.16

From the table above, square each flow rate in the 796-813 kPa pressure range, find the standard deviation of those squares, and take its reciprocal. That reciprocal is 0.09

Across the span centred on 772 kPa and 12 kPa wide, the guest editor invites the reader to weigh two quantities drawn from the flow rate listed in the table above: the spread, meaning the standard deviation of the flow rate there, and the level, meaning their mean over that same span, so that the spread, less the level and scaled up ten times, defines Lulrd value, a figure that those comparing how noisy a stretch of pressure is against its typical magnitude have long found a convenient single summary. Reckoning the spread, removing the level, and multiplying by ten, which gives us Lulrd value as -106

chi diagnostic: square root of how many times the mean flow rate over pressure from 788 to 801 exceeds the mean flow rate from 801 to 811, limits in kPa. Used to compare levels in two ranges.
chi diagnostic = 0.95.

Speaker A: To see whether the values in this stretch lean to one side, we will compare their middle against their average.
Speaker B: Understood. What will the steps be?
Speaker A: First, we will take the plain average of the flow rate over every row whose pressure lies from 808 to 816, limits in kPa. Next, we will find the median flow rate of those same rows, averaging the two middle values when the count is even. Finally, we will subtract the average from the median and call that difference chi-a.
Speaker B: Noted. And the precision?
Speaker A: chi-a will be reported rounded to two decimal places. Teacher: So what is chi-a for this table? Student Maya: 0.12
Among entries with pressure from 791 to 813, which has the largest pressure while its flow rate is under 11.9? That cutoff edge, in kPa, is 792.0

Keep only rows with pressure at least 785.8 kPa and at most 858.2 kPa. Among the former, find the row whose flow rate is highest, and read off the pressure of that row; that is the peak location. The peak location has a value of 807.0 kPa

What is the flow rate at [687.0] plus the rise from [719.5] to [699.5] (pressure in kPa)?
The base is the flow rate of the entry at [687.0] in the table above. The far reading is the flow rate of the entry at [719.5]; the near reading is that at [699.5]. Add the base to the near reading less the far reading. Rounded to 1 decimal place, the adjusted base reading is 14.0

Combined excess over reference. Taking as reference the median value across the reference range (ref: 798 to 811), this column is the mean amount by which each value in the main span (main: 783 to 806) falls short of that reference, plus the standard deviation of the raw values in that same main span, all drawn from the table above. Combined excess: 2.0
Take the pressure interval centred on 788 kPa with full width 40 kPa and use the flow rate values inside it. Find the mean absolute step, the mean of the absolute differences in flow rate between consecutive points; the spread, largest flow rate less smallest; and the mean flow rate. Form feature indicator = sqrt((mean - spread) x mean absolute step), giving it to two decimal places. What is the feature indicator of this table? 1.53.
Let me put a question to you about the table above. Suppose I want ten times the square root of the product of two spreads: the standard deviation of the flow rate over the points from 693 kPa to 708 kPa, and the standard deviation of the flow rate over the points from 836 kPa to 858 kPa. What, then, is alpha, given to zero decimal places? 2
